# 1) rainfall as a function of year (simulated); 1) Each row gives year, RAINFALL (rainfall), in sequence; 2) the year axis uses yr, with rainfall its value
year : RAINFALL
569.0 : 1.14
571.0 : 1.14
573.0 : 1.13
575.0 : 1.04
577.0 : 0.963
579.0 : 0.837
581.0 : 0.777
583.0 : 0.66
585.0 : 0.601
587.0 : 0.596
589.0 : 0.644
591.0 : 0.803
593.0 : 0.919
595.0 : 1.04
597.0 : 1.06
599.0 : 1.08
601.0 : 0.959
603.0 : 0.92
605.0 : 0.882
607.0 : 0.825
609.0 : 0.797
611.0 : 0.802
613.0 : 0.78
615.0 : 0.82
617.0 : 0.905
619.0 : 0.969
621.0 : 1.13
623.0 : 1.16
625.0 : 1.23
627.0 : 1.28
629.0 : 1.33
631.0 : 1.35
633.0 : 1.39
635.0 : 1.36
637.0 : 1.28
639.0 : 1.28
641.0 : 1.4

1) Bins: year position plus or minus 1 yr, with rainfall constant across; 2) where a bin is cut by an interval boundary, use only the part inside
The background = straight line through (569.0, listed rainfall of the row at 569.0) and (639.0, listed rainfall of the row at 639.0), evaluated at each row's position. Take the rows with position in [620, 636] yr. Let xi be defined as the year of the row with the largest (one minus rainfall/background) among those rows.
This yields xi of 621.0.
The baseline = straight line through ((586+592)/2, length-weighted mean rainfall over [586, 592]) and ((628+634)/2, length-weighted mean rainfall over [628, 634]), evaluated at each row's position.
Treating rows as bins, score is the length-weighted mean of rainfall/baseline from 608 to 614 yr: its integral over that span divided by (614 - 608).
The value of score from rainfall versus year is 0.8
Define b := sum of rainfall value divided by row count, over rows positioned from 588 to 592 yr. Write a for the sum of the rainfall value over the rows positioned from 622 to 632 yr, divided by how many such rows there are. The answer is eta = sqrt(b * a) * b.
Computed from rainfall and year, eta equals 0.7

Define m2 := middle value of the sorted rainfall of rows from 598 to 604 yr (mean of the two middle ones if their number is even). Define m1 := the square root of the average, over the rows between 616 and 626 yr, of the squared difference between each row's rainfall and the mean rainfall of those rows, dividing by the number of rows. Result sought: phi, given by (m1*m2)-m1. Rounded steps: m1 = 0.12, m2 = 0.96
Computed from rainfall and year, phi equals -0.005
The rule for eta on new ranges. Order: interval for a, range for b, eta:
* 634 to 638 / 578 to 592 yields 0.7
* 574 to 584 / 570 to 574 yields 1.1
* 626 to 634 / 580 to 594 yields 0.7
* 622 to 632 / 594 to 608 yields 1.1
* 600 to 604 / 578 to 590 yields 0.6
